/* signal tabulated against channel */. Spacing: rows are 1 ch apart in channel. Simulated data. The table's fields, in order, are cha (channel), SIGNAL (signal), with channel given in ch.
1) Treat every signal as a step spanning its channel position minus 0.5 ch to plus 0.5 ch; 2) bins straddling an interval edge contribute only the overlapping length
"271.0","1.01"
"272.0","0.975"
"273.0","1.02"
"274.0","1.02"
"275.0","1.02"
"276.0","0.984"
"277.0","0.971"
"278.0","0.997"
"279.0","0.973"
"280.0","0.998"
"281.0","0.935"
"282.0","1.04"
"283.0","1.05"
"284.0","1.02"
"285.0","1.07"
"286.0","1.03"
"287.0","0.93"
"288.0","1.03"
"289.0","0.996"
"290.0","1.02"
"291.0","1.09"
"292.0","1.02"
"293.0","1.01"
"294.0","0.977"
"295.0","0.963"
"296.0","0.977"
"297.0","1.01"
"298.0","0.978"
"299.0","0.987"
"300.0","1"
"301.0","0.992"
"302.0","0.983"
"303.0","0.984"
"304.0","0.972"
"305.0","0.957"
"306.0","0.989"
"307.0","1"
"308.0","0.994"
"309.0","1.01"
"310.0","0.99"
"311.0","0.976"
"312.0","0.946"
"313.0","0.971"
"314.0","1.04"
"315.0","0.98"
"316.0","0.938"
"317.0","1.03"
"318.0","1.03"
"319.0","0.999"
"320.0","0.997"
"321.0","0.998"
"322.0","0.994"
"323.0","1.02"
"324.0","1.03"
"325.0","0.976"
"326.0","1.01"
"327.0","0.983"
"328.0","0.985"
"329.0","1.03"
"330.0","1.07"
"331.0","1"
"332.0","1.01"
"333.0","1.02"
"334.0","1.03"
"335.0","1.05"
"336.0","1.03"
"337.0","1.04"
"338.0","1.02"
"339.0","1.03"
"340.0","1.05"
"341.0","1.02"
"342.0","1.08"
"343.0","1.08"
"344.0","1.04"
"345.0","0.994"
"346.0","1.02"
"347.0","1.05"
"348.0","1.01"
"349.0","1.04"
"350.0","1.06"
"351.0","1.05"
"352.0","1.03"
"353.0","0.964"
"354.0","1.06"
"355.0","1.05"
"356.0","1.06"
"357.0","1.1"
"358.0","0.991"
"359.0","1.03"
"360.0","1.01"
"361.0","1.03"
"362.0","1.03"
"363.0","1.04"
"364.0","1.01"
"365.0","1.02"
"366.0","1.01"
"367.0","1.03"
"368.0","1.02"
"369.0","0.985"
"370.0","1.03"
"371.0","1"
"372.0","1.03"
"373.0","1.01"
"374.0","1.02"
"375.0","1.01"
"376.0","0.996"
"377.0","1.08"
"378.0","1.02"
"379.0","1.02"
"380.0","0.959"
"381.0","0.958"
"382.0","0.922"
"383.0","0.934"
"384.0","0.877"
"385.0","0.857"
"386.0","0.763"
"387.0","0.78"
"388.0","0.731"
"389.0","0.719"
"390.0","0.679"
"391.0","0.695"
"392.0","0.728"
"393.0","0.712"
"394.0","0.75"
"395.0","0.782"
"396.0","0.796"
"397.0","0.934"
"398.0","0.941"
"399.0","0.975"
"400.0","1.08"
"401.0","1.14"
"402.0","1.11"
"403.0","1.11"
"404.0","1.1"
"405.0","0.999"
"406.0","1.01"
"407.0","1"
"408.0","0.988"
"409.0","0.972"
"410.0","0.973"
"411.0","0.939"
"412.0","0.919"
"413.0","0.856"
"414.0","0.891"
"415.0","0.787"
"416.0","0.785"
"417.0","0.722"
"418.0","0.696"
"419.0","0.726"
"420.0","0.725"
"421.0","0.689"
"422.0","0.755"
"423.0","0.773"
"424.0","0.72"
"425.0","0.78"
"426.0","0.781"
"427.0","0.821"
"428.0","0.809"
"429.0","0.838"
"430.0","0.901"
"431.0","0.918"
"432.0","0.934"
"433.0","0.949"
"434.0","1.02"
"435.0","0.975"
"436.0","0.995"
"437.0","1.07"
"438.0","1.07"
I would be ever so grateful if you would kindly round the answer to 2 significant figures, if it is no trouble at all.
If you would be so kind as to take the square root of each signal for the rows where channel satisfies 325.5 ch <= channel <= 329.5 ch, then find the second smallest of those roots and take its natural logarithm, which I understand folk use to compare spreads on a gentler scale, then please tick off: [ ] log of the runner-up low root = -0.0076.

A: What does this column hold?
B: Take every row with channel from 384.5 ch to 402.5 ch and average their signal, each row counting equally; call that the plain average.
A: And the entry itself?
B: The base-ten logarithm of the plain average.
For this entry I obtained -0.074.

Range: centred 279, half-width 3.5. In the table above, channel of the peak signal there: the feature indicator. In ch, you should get 282.0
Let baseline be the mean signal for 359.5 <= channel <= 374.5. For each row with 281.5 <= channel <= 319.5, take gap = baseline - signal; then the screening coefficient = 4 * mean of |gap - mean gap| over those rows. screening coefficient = 0.11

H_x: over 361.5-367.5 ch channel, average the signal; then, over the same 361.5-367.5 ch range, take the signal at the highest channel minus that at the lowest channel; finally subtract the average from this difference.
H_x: -1.02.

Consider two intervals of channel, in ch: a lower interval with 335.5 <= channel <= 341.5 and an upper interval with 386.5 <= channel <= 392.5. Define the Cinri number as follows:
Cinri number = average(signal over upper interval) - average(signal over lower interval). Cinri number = -0.31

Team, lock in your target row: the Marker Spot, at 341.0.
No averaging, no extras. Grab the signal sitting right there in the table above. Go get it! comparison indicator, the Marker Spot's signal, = 1.02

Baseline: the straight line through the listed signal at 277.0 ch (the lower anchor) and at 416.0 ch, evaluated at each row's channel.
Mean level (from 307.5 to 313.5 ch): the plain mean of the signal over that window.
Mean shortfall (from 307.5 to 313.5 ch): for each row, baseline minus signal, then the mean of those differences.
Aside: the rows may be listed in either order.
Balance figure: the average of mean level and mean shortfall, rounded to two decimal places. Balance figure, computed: 0.46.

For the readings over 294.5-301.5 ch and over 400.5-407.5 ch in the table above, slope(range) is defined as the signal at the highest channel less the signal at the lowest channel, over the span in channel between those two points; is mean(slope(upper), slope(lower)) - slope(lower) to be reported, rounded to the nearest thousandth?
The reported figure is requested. -0.014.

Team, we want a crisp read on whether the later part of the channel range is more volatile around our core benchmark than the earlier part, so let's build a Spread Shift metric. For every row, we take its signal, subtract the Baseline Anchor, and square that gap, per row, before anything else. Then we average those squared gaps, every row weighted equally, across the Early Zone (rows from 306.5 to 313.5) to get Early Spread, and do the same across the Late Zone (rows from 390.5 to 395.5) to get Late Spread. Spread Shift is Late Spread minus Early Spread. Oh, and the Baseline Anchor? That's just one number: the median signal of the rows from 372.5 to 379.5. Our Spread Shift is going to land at 0.081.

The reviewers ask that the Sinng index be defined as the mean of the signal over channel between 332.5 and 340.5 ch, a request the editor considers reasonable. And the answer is 1.03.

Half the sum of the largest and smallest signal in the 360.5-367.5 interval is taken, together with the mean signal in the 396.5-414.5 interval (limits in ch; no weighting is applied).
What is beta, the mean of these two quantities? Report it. 1.01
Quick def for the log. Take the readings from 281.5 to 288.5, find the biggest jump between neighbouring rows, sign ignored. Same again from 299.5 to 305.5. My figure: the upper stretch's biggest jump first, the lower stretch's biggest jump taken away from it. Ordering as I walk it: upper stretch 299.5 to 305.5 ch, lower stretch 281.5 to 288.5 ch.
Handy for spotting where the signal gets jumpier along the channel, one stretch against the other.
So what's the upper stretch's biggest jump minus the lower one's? -0.085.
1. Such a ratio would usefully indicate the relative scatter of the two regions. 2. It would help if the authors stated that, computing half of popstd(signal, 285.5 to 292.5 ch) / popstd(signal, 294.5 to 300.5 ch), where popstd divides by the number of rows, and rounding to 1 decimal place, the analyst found 1.4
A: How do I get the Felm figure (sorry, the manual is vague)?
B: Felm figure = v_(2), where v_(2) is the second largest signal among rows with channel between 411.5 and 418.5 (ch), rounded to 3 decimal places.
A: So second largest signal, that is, 0.891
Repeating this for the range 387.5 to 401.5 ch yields 1.080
